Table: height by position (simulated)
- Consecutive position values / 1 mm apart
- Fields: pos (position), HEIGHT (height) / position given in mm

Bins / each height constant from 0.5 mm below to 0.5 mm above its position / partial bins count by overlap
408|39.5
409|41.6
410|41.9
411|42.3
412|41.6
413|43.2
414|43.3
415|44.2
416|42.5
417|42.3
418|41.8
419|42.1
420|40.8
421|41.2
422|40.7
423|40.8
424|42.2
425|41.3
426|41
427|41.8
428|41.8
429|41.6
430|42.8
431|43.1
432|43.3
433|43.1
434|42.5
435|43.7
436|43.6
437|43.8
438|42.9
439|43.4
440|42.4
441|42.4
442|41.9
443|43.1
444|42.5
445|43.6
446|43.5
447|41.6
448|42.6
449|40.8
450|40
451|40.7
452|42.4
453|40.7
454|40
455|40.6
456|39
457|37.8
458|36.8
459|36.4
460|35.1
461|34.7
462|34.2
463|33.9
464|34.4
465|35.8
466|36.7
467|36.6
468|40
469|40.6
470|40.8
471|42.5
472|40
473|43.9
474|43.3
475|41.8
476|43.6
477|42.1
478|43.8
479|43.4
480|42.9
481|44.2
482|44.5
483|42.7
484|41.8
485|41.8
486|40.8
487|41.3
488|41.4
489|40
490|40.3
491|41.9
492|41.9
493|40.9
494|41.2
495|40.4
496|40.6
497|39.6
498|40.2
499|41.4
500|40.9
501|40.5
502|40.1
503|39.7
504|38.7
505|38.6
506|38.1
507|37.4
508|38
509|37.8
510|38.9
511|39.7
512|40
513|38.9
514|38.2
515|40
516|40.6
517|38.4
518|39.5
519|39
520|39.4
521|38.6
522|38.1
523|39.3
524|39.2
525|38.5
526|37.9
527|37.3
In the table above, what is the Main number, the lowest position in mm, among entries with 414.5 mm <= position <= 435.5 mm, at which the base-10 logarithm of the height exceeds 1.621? 415 mm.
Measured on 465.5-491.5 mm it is 471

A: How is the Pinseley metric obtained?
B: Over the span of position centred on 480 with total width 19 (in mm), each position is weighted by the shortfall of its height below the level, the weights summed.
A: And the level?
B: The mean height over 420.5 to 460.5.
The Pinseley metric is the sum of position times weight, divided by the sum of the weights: 477.4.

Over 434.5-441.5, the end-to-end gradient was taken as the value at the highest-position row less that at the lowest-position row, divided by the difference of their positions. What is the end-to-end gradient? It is -0.2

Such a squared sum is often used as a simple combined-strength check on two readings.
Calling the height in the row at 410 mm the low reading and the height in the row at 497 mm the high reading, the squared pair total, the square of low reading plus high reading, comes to 6642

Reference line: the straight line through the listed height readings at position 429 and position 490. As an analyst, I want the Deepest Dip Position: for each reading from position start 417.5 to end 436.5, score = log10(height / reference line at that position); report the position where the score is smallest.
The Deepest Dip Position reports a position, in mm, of 422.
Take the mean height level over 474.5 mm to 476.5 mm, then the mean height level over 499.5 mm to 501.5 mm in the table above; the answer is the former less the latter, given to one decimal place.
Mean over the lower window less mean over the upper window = 2.0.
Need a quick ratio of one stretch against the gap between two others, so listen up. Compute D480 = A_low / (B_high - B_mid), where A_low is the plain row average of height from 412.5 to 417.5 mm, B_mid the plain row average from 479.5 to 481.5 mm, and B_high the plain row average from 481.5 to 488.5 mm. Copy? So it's -29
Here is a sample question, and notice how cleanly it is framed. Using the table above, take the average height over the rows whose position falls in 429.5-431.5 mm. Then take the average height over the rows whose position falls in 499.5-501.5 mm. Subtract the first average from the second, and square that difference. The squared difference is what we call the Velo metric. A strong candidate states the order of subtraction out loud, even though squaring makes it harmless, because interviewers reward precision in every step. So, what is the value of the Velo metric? 5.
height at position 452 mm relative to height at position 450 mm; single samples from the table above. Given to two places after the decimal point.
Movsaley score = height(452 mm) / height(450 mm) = 1.06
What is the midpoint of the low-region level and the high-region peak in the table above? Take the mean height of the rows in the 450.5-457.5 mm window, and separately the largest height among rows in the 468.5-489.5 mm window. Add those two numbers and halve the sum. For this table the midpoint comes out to 42.3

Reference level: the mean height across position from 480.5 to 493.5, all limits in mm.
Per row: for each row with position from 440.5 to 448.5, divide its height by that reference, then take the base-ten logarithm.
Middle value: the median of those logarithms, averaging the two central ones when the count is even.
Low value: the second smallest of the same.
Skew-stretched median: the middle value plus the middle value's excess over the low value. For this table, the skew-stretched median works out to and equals 0.014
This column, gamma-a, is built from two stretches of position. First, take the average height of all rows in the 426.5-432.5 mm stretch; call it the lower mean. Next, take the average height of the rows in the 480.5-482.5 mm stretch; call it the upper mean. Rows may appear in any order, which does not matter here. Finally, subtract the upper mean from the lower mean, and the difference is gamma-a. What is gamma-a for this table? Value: -2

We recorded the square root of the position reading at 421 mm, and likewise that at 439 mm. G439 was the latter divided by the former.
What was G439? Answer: 1.03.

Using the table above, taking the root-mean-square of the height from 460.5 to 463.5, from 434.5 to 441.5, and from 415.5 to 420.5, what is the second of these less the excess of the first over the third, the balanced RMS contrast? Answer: 51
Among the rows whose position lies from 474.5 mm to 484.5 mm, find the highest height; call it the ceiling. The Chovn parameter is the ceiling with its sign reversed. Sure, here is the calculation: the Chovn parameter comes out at -44.5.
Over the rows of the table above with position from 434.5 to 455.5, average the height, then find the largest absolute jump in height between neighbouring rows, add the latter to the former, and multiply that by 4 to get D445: 176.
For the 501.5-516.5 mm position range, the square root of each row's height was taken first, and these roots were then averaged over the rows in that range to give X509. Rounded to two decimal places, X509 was 6.24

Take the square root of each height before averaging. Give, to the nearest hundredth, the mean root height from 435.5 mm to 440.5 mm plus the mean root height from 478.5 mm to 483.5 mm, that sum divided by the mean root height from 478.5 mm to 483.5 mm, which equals 2.00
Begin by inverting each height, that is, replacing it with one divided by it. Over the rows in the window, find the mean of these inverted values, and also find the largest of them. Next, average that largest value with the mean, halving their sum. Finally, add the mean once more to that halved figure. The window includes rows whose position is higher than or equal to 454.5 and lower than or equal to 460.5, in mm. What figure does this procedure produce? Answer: 0.0542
